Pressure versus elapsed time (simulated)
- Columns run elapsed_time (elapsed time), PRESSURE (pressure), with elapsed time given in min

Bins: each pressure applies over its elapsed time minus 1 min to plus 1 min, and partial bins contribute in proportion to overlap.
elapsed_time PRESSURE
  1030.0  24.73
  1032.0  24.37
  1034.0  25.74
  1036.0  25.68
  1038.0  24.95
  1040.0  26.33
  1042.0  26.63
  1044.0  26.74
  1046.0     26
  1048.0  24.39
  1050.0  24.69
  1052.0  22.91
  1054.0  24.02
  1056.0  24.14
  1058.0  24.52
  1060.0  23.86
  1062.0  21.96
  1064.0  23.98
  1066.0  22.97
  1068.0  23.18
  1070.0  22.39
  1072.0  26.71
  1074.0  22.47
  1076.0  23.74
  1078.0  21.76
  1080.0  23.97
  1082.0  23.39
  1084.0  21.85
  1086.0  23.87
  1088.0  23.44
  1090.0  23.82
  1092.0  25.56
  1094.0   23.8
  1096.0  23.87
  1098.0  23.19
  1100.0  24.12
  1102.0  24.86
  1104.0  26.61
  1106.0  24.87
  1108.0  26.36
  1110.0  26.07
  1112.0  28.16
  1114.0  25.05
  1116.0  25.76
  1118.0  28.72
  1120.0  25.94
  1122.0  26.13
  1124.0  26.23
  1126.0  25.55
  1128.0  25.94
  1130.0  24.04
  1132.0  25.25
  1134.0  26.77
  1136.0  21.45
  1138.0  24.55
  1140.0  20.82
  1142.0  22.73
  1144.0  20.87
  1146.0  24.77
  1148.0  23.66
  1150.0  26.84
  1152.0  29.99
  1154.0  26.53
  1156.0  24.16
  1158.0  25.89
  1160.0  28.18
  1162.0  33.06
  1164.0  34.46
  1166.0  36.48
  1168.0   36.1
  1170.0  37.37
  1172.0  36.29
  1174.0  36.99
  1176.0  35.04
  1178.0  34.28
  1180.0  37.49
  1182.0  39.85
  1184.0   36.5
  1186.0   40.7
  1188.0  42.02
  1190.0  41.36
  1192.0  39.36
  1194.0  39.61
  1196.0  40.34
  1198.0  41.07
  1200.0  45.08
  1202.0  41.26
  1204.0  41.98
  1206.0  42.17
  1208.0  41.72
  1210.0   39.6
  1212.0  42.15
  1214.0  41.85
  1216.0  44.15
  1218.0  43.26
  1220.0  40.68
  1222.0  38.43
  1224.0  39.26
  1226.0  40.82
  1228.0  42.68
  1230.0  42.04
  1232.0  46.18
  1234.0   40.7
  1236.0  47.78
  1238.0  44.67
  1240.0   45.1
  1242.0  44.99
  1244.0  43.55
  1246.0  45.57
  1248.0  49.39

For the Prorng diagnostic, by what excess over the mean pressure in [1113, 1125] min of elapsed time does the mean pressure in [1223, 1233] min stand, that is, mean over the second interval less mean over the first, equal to 16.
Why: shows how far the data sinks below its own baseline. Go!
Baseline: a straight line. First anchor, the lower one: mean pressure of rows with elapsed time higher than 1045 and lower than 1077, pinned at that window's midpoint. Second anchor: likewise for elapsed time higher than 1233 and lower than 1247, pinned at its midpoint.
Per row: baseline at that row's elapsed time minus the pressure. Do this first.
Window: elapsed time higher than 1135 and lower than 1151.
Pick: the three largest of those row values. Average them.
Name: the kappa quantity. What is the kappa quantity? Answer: 12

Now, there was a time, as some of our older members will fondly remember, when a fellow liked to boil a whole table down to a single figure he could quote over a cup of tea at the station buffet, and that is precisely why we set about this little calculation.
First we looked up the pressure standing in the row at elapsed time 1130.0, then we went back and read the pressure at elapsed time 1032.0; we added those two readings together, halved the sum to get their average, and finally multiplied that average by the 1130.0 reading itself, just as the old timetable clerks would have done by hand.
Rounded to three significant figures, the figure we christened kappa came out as 582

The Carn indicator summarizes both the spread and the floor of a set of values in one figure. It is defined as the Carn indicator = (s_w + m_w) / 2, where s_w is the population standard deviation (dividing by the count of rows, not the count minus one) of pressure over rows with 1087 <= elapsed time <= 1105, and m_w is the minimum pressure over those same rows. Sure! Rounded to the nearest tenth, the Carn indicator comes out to 12.1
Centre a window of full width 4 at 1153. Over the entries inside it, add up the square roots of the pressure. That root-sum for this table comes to 11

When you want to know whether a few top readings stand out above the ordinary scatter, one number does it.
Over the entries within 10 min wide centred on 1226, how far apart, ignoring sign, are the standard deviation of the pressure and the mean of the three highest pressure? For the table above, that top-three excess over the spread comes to 40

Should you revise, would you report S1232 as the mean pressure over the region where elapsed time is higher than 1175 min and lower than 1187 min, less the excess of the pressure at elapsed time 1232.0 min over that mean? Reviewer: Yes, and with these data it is 28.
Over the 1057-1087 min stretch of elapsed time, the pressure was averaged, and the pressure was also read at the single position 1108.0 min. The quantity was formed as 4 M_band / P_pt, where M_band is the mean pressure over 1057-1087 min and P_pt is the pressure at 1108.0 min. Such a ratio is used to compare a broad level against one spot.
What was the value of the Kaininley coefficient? 3.5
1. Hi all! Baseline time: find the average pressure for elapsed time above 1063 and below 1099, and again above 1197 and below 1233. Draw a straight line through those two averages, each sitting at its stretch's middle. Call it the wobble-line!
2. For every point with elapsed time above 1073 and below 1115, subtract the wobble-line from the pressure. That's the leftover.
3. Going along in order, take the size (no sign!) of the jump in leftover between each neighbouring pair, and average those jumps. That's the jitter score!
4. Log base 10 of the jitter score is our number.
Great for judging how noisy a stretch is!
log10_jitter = 0.12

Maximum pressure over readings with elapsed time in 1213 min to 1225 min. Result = 44.15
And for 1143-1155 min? 29.99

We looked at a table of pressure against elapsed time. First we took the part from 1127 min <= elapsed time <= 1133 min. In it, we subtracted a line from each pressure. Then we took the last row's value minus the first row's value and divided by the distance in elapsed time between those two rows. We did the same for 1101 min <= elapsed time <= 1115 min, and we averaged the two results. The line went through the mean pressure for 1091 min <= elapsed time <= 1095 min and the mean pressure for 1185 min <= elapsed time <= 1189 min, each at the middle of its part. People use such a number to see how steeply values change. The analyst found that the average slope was -0.26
